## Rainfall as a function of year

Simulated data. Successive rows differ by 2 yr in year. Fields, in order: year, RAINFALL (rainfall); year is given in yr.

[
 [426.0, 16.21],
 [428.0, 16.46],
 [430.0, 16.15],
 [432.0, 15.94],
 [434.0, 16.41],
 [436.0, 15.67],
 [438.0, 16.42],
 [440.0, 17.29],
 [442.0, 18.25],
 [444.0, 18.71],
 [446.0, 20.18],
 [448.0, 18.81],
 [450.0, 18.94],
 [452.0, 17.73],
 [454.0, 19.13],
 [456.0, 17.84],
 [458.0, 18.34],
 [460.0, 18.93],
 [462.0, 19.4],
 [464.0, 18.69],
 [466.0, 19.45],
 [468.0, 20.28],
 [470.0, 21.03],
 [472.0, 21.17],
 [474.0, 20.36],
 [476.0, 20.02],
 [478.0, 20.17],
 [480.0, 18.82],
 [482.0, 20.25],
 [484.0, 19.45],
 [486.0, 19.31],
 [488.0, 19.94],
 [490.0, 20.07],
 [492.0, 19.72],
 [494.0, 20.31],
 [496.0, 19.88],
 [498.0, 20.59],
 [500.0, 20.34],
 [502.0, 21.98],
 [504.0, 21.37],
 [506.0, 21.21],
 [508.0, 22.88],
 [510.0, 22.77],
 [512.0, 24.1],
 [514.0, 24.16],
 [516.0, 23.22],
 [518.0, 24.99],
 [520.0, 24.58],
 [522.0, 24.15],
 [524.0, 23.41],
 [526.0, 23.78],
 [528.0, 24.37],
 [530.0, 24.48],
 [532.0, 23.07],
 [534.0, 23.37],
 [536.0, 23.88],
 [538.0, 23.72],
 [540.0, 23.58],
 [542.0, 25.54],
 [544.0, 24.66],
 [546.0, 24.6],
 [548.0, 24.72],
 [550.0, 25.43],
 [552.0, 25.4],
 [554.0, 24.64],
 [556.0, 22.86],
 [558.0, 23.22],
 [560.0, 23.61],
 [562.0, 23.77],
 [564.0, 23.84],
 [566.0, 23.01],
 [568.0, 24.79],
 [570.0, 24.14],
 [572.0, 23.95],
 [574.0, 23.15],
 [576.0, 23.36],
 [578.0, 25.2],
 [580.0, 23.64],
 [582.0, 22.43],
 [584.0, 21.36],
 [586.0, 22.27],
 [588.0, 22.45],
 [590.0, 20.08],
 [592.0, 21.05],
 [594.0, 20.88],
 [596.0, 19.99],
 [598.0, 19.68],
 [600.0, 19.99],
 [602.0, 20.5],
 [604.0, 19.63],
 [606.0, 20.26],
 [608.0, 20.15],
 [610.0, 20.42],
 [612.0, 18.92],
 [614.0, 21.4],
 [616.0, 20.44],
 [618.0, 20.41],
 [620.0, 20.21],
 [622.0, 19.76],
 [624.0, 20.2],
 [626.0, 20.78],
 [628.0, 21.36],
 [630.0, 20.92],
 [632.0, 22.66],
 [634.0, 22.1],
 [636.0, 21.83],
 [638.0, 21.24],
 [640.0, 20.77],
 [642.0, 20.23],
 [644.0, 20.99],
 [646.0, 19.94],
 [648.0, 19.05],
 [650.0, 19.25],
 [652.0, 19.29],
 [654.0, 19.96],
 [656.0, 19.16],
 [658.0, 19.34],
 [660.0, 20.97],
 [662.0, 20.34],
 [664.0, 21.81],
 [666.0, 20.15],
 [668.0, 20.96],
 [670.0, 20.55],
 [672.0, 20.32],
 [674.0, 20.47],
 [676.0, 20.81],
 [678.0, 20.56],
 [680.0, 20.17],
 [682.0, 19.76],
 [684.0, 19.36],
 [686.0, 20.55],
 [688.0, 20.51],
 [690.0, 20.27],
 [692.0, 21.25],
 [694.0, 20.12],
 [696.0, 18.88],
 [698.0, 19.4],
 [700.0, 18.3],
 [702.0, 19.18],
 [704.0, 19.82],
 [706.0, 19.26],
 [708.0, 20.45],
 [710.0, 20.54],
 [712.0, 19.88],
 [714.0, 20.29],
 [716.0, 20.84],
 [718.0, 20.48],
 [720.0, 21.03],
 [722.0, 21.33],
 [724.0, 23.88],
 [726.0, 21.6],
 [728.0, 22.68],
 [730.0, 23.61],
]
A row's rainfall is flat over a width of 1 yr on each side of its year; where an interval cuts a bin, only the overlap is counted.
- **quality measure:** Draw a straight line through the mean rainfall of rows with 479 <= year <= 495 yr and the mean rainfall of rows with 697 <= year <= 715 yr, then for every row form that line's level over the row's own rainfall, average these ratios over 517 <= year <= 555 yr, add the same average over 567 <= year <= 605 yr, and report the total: 1.71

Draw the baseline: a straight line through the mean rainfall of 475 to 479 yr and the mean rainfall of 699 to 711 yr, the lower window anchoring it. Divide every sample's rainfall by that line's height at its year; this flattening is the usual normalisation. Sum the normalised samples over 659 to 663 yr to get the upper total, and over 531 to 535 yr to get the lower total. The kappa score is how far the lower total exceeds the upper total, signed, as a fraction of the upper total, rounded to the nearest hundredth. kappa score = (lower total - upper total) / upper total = 0.11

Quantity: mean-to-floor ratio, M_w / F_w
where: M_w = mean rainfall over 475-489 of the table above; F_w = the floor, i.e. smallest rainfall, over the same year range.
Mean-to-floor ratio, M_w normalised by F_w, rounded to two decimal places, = 1.05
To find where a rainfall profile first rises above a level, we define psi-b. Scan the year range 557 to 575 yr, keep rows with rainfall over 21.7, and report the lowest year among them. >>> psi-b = 558.0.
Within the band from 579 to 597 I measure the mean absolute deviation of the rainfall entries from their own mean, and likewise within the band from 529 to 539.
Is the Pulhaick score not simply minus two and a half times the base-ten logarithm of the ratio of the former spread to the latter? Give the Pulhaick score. -1.0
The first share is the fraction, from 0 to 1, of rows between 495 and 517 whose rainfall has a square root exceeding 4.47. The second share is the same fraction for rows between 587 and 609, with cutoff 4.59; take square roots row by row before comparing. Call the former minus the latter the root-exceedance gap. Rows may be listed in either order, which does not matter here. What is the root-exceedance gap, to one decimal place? 0.8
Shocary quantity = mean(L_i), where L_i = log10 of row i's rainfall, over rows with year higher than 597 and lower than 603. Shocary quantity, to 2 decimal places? 1.30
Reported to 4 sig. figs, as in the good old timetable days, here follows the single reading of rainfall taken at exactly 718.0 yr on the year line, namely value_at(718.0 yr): 20.48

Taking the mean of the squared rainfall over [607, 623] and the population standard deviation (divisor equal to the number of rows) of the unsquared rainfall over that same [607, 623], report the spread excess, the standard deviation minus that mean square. -408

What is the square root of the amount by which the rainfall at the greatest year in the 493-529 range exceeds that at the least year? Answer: 2.01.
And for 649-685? 0.33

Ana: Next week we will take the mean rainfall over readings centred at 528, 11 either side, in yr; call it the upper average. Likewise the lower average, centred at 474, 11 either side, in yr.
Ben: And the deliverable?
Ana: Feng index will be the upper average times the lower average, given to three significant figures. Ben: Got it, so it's 479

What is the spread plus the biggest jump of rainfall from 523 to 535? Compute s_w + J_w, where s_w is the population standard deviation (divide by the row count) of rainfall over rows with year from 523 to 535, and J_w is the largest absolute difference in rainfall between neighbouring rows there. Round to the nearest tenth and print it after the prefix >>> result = 1.9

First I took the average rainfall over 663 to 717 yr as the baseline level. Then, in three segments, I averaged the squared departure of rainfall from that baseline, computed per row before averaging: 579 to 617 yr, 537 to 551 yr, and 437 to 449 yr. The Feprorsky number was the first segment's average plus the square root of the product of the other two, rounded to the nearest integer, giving 12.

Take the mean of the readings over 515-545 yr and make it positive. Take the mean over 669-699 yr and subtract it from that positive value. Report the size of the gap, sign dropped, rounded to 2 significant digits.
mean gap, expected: 3.9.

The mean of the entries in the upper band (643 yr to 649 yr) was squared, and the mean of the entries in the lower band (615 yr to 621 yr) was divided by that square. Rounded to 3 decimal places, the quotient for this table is 0.051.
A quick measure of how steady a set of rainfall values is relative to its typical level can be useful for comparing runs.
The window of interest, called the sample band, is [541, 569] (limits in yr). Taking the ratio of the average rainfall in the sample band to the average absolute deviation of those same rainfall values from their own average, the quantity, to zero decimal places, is 31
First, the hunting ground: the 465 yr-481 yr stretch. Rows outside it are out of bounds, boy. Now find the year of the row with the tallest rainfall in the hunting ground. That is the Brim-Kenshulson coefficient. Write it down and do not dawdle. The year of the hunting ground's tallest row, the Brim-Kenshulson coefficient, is 472.0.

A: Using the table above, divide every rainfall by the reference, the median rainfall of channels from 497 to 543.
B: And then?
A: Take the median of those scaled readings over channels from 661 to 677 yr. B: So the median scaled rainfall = 0.87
